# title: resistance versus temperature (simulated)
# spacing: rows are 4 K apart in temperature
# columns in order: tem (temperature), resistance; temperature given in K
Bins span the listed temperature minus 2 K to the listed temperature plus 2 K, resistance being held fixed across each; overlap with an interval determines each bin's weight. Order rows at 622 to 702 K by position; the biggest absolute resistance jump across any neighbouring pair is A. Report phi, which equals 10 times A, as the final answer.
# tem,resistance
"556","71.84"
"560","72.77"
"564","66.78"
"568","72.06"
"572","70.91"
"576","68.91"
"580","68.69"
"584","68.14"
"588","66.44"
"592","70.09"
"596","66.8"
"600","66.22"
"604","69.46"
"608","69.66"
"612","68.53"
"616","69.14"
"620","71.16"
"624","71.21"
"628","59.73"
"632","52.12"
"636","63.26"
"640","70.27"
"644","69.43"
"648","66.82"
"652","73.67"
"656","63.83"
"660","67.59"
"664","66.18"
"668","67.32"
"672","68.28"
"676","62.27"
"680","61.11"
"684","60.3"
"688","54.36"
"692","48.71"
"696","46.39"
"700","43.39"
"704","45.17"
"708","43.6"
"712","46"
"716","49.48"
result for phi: 115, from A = 11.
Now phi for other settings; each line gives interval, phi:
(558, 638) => 115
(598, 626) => 32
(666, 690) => 60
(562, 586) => 53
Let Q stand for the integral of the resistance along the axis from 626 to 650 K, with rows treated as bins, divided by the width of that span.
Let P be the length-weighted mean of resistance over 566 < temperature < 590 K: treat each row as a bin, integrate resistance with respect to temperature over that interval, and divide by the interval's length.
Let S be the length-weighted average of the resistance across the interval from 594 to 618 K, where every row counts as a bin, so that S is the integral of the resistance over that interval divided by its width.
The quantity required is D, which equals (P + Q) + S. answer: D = 201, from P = 69.2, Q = 64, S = 68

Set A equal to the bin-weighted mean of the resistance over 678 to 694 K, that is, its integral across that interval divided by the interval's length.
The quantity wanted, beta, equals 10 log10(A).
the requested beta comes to 17.5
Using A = 56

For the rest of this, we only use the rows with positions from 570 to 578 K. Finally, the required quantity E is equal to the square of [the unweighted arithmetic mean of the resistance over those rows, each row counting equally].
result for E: 4887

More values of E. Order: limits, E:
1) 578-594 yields 4670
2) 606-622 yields 4847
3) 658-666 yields 4474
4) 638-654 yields 4907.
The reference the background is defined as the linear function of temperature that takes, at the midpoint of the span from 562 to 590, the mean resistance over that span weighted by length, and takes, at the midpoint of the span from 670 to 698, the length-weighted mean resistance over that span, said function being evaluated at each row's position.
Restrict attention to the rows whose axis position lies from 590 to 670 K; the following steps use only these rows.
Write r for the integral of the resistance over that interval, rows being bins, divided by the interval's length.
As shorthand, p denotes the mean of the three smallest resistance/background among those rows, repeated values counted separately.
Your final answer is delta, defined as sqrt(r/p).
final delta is 8.52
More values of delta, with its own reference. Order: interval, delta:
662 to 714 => 8.29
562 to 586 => 8.38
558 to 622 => 8.41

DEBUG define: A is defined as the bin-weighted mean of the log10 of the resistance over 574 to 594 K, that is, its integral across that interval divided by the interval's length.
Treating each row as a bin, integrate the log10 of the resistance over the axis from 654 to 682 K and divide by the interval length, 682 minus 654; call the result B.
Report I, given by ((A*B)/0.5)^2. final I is 44.3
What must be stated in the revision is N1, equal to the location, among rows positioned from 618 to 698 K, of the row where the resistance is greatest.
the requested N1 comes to 652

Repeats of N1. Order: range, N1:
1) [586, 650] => 624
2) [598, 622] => 620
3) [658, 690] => 672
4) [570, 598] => 572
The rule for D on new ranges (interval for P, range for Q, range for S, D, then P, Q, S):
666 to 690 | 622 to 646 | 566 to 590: 196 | 62.3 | 64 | 69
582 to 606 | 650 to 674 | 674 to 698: 191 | 67.9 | 68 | 56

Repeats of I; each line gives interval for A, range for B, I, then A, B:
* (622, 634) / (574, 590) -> 42.7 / 1.78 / 1.83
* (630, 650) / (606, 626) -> 44.4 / 1.81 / 1.84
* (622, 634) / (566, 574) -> 43.7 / 1.78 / 1.85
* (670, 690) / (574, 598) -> 42.9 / 1.79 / 1.83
